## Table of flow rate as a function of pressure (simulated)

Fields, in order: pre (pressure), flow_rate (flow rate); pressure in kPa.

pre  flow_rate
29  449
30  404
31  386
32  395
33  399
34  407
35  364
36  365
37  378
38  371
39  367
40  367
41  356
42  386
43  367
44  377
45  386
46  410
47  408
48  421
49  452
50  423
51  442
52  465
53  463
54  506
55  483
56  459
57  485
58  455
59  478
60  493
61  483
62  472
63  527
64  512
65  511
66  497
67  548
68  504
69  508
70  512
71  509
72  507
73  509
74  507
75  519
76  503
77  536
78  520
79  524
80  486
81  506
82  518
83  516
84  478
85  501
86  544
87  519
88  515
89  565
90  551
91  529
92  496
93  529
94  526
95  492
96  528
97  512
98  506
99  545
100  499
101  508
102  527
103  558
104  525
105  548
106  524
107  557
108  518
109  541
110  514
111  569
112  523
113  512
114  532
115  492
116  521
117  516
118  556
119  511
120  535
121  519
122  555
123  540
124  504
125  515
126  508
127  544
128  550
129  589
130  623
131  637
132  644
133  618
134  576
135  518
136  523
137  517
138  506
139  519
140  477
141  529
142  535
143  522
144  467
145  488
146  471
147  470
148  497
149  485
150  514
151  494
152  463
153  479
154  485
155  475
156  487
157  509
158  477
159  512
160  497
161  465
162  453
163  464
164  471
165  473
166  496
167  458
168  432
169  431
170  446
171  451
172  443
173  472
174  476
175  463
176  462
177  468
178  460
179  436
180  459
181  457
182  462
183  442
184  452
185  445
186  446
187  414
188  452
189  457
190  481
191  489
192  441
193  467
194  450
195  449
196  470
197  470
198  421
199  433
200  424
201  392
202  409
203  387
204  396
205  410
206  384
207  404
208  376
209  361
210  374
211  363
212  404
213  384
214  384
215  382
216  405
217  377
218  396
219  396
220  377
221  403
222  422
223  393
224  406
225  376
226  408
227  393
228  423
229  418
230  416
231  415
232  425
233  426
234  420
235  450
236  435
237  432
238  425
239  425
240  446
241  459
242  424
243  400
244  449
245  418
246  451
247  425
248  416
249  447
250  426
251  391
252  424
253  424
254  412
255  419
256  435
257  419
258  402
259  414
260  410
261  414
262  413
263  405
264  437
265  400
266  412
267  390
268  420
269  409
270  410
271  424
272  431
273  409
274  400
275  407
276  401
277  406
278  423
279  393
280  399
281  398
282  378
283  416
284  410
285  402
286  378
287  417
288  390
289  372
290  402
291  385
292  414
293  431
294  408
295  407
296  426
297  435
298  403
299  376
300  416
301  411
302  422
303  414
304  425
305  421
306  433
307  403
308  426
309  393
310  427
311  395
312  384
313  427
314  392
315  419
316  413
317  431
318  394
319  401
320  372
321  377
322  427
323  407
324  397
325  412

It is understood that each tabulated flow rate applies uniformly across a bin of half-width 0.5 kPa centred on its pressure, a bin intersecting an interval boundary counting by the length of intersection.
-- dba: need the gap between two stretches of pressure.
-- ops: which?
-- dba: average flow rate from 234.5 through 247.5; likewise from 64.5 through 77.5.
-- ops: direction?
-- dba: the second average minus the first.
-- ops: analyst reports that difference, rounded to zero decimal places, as 79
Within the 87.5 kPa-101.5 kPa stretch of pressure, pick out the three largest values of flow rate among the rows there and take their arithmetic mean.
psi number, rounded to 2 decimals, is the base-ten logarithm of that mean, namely 2.74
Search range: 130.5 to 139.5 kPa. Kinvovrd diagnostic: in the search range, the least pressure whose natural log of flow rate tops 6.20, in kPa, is 131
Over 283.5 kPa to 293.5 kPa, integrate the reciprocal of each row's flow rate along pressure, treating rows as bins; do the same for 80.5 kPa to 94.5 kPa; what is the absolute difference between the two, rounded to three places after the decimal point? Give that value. 0.002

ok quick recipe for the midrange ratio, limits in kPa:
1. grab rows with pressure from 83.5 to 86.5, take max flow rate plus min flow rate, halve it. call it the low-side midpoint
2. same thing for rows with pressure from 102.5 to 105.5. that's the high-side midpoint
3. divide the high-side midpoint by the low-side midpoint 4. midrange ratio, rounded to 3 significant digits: 1.06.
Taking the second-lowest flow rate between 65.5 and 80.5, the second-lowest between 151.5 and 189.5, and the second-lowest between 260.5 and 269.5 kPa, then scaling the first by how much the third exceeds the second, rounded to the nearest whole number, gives -15407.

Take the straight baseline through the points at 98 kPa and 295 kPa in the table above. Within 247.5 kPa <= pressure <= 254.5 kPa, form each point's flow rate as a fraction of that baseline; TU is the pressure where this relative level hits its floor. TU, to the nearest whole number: 251 kPa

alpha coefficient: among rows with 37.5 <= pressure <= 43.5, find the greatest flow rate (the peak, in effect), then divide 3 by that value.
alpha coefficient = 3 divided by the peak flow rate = 0.0078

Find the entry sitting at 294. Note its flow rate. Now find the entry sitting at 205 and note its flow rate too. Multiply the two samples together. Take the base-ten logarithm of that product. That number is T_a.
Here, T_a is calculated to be 5.22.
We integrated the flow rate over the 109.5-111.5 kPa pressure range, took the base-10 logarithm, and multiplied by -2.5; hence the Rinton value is -7.59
